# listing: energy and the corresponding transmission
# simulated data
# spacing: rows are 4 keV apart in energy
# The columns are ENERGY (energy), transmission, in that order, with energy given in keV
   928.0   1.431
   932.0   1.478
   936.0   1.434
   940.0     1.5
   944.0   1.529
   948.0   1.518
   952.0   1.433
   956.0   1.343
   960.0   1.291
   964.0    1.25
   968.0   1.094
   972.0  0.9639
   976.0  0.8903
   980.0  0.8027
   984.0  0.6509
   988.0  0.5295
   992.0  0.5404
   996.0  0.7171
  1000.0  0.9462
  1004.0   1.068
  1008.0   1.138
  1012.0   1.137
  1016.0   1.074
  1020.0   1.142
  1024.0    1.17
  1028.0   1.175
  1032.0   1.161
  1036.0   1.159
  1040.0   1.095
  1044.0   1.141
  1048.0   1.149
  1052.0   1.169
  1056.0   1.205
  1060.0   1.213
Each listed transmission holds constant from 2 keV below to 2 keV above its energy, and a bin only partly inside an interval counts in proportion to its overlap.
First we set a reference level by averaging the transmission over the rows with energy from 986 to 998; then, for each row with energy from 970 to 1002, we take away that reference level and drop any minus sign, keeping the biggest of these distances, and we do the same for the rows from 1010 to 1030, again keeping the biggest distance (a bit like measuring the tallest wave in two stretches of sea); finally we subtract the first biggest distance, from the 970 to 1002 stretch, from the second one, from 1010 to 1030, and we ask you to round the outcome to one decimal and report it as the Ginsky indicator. 0.2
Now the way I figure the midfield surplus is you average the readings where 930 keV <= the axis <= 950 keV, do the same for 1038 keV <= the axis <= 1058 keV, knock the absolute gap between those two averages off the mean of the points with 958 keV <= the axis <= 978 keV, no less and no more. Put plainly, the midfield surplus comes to 0.76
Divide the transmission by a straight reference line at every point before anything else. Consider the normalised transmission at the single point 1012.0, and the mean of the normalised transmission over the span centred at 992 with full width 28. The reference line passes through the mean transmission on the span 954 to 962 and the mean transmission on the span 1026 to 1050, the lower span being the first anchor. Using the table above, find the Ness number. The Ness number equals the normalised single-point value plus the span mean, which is 1.6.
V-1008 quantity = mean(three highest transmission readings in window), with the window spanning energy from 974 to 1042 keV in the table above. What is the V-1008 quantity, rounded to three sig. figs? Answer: 1.17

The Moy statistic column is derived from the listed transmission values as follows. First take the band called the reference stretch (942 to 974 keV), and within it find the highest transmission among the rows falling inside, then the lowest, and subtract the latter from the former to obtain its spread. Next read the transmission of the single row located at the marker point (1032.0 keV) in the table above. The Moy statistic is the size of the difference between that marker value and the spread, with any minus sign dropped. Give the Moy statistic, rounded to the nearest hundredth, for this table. 0.60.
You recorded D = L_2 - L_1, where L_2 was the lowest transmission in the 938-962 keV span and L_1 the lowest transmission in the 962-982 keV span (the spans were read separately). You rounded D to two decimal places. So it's 0.49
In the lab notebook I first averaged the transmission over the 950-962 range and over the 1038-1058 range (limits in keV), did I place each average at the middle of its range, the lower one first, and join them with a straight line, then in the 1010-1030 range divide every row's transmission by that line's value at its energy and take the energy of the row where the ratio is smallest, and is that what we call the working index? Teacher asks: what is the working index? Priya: 1016.0 keV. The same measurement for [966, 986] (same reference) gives 984.0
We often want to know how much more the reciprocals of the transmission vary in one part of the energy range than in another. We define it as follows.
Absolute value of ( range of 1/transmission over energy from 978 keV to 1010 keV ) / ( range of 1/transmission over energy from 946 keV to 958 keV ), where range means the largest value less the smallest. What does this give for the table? 12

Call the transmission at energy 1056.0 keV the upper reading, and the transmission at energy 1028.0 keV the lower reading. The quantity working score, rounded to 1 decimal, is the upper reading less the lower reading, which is 0.0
